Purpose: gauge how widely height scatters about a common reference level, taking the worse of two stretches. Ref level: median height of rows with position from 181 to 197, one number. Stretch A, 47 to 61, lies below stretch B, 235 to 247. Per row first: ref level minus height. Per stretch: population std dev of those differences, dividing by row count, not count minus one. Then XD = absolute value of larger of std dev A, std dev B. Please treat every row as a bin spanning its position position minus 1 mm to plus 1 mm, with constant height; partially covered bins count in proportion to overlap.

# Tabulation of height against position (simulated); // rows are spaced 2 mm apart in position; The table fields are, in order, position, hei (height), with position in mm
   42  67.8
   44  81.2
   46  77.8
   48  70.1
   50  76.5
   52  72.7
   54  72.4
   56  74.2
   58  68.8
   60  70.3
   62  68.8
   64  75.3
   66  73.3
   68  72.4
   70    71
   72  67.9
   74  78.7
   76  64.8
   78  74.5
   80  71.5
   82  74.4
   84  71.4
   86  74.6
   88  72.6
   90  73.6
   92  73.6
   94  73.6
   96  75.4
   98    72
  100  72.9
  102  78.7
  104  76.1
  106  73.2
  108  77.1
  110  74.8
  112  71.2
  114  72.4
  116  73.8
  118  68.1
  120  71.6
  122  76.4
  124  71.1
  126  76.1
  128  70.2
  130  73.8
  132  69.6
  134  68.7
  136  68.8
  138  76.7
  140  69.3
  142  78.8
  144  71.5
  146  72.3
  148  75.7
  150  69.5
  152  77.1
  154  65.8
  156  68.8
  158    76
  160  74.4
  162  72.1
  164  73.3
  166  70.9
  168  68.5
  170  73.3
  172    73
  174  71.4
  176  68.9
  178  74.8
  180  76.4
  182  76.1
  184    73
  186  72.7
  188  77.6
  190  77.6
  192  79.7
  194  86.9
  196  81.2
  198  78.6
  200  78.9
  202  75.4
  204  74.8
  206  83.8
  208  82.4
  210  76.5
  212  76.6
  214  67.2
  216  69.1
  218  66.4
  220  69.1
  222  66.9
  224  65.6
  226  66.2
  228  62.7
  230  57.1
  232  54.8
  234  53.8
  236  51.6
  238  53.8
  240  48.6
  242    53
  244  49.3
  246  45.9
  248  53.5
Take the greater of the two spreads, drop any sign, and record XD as 2.7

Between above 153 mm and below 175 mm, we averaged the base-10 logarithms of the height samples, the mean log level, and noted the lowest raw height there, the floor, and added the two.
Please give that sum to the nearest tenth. 67.7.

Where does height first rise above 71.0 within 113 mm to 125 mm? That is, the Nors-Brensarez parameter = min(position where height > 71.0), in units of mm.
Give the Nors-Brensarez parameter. 114 mm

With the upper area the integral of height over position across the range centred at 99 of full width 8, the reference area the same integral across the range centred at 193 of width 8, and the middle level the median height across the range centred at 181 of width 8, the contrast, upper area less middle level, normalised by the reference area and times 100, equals 80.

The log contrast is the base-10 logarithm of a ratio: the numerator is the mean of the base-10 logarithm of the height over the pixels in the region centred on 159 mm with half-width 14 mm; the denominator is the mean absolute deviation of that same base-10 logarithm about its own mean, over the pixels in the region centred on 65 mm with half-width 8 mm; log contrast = 2.18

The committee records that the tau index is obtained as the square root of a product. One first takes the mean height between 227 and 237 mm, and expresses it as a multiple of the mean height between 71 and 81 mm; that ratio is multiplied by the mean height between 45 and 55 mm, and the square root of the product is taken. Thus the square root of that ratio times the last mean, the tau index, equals 7.6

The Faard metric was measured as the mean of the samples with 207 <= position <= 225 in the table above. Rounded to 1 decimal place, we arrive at 71.1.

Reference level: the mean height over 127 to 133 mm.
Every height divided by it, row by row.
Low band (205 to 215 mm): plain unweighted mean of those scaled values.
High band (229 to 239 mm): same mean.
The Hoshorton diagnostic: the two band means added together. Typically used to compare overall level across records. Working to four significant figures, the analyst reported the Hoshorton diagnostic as 1.847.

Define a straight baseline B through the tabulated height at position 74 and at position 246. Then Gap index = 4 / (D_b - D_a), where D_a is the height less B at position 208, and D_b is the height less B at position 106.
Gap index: -0.1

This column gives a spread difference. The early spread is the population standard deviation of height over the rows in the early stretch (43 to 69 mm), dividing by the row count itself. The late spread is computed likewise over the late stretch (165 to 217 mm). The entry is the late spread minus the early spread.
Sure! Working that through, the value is 1.3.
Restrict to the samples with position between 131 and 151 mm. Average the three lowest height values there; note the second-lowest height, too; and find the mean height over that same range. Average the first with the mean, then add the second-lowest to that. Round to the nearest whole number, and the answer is 139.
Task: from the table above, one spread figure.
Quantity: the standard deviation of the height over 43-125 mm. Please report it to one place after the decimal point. 3.2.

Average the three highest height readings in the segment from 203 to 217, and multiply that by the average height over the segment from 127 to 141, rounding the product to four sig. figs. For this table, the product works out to 5747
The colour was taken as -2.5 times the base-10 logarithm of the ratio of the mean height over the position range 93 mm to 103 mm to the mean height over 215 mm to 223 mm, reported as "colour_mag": -0.101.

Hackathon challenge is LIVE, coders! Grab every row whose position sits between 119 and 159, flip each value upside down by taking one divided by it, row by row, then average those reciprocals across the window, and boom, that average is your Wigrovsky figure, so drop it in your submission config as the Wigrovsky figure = 0.0138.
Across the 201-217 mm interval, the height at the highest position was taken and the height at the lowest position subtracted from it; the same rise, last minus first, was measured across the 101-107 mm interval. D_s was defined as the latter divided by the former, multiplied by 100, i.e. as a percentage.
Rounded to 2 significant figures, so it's 87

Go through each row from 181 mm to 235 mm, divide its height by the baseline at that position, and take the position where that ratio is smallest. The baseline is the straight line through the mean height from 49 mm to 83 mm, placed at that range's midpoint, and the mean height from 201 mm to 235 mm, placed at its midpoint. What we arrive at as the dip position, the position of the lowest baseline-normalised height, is 234 mm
